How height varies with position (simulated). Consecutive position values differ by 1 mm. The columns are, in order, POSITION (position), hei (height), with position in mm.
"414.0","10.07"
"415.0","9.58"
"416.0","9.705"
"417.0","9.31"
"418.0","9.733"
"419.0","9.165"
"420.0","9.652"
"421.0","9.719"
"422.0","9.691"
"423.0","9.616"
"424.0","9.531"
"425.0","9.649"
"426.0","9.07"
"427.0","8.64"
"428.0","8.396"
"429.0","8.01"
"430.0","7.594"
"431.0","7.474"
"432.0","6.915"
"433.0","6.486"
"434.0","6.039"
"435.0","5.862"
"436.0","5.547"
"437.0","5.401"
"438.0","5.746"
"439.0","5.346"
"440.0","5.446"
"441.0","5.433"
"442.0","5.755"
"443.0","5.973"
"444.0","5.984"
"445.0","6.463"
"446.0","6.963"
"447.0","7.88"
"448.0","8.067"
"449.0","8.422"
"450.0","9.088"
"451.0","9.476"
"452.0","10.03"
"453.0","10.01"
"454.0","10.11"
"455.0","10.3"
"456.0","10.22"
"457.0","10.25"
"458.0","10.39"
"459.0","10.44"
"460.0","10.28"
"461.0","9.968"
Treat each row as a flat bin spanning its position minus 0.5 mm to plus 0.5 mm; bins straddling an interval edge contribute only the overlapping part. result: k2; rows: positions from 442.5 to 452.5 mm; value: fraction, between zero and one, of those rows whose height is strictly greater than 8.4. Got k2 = 0.40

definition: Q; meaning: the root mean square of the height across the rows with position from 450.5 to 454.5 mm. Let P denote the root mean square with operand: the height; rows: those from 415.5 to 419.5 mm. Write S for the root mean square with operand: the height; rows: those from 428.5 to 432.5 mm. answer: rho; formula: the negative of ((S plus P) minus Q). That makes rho -7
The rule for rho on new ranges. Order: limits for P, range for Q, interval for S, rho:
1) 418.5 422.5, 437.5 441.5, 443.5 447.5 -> -11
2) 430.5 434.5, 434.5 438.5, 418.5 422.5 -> -11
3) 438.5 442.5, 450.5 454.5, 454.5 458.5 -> -6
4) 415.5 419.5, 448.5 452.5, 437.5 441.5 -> -6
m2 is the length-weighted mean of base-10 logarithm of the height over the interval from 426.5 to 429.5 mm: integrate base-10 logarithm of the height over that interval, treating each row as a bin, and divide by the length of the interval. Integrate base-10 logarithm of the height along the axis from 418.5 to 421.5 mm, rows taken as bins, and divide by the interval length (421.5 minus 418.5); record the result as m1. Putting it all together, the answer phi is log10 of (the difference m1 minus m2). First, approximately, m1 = 0.98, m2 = 0.92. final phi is -1.25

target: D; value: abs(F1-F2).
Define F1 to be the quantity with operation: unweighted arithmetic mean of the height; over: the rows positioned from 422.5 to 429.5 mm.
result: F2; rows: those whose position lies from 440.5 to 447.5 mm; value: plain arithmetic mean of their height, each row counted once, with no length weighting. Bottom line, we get 2.6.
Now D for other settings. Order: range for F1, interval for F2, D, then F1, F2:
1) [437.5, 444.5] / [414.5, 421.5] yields 3.9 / 5.7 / 9.6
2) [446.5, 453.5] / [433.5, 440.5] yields 3.4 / 9.0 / 5.6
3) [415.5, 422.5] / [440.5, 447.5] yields 3.2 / 9.6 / 6.4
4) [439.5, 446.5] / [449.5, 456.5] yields 3.9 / 6.0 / 9.9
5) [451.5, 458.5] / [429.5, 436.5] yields 3.6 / 10.2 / 6.6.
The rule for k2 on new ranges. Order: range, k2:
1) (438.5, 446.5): 0.00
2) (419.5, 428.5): 0.89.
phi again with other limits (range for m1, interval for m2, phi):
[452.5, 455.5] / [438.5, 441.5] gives -0.56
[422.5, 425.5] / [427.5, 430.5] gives -1.10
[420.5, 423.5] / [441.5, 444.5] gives -0.67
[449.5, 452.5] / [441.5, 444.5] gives -0.68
